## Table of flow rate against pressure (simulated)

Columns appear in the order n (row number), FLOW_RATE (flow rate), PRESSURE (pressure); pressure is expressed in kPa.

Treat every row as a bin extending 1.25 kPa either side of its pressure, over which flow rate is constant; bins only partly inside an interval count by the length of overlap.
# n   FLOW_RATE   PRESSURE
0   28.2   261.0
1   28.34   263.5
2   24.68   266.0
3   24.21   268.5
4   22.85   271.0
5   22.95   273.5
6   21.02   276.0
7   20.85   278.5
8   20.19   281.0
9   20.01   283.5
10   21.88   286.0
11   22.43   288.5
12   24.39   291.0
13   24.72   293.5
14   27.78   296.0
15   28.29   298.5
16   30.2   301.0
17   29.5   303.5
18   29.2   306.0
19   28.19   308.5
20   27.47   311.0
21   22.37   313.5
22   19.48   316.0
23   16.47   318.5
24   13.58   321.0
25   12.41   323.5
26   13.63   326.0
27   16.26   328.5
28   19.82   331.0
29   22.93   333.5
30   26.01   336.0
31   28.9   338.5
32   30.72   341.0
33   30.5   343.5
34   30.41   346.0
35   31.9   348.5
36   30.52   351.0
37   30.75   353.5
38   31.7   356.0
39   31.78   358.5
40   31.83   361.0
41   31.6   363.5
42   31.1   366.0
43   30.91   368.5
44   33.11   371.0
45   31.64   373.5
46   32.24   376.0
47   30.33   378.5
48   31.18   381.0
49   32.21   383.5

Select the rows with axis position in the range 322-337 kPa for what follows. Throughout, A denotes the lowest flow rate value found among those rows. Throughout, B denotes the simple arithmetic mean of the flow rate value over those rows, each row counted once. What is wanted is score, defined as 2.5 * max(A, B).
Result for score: 46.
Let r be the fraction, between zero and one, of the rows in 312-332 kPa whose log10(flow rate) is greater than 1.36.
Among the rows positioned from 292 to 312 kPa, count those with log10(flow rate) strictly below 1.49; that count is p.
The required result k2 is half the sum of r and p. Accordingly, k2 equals 4.0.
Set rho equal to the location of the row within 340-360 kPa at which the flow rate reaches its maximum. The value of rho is 348.5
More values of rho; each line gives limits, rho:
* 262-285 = 263.5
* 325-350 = 348.5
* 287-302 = 301.0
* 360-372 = 371.0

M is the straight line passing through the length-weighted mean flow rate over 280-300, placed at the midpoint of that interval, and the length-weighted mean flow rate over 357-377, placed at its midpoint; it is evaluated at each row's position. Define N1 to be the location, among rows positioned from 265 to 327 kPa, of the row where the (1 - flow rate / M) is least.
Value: 301.0 kPa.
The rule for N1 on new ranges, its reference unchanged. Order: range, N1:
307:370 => 308.5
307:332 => 308.5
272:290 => 273.5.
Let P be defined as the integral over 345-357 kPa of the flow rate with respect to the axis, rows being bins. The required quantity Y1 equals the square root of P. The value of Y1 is 19.3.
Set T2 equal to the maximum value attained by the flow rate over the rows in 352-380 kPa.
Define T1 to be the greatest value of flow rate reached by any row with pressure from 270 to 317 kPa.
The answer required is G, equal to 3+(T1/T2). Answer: 3.91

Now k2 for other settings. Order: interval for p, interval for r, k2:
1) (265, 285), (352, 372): 4.5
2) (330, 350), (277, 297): 3.7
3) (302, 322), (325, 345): 4.3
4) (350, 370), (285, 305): 1.4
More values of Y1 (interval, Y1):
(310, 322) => 15.4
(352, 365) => 20.2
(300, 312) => 18.6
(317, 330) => 13.8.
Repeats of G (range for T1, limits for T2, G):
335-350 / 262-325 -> 4.06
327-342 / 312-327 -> 4.37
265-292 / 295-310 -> 3.82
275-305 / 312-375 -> 3.91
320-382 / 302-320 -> 4.12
